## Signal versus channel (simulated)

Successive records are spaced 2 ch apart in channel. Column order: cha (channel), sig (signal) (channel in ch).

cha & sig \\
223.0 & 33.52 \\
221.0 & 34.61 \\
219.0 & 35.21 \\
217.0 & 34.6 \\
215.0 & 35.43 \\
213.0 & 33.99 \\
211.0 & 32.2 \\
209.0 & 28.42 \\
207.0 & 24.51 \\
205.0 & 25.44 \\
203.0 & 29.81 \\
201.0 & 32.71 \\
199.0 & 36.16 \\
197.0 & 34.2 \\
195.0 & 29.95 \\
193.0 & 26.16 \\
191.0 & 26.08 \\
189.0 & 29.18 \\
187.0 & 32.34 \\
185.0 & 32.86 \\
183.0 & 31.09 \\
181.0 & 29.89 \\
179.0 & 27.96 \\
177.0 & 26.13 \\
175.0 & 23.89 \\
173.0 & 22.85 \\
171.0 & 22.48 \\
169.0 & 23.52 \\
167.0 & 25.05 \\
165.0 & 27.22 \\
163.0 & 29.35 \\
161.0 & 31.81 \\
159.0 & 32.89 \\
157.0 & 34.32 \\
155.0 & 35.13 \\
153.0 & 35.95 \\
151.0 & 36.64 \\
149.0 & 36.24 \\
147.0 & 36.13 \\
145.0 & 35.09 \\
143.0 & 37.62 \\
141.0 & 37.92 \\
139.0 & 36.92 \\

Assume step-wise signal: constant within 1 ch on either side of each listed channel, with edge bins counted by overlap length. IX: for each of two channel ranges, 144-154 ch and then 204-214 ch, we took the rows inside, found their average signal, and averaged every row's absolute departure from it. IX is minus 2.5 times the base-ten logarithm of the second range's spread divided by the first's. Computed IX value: -2.3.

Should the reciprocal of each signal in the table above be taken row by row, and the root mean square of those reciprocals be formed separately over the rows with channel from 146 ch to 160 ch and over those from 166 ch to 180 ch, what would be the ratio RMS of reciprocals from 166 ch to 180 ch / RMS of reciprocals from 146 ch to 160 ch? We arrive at 1.45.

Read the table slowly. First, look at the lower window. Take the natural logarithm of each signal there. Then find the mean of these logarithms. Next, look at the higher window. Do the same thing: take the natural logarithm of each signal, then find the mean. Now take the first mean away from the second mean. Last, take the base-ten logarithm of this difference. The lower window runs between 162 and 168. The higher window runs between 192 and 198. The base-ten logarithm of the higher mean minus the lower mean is -1.0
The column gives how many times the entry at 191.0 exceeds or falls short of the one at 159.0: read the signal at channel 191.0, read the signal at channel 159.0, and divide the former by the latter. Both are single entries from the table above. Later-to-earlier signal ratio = 0.79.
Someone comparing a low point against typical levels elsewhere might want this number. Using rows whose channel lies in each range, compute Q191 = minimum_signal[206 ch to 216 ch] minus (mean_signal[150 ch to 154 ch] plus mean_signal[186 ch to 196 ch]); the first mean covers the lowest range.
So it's -41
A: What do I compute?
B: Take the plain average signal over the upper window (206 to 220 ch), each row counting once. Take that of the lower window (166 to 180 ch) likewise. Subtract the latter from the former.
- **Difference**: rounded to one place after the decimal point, 7.5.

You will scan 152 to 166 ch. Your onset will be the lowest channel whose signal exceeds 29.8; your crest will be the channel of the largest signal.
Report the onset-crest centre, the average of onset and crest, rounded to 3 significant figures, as 153 ch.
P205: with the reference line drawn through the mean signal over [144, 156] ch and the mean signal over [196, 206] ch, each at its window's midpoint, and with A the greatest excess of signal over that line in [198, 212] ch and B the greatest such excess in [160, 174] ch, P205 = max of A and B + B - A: -3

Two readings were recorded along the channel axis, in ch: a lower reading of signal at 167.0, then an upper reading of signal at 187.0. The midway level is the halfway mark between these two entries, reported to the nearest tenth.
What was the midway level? 28.7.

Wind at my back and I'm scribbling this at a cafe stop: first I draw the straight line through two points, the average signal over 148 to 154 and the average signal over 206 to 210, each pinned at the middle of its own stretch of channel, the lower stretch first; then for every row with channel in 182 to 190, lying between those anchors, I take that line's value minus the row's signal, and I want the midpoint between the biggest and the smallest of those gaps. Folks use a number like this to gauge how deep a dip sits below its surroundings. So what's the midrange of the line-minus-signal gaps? -1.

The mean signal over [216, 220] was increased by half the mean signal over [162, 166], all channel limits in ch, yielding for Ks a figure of 49.0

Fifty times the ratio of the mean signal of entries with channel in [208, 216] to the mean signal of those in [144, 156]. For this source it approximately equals 45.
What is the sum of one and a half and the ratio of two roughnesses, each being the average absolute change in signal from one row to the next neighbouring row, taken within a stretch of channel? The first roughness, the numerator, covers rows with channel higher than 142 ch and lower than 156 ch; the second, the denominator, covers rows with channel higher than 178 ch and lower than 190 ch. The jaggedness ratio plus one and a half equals 2.04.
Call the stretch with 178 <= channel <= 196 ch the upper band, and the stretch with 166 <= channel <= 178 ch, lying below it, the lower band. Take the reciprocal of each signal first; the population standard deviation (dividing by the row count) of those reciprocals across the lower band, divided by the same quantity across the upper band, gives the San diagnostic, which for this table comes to 0.79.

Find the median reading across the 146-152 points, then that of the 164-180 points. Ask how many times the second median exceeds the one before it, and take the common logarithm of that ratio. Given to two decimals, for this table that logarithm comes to -0.17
